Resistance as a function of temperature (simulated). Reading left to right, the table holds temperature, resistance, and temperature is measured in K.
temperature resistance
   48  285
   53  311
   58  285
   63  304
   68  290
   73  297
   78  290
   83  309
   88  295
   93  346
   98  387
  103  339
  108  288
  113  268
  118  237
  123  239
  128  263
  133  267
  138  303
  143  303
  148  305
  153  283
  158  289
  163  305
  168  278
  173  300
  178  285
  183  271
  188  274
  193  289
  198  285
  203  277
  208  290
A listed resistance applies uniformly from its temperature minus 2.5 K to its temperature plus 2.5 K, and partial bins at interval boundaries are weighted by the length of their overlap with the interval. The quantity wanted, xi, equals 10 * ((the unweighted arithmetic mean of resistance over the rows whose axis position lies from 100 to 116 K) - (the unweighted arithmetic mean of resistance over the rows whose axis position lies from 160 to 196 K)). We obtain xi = 123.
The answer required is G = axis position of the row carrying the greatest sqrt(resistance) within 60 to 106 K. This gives 98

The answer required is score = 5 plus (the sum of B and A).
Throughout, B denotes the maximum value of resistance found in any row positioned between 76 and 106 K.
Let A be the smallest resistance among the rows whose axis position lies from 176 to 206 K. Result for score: 663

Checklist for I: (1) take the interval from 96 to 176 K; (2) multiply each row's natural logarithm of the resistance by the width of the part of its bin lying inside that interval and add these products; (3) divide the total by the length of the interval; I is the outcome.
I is 5.66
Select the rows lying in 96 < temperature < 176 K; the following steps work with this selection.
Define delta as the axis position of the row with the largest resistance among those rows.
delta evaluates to 98 K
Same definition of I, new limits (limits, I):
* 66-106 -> 5.76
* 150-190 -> 5.66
